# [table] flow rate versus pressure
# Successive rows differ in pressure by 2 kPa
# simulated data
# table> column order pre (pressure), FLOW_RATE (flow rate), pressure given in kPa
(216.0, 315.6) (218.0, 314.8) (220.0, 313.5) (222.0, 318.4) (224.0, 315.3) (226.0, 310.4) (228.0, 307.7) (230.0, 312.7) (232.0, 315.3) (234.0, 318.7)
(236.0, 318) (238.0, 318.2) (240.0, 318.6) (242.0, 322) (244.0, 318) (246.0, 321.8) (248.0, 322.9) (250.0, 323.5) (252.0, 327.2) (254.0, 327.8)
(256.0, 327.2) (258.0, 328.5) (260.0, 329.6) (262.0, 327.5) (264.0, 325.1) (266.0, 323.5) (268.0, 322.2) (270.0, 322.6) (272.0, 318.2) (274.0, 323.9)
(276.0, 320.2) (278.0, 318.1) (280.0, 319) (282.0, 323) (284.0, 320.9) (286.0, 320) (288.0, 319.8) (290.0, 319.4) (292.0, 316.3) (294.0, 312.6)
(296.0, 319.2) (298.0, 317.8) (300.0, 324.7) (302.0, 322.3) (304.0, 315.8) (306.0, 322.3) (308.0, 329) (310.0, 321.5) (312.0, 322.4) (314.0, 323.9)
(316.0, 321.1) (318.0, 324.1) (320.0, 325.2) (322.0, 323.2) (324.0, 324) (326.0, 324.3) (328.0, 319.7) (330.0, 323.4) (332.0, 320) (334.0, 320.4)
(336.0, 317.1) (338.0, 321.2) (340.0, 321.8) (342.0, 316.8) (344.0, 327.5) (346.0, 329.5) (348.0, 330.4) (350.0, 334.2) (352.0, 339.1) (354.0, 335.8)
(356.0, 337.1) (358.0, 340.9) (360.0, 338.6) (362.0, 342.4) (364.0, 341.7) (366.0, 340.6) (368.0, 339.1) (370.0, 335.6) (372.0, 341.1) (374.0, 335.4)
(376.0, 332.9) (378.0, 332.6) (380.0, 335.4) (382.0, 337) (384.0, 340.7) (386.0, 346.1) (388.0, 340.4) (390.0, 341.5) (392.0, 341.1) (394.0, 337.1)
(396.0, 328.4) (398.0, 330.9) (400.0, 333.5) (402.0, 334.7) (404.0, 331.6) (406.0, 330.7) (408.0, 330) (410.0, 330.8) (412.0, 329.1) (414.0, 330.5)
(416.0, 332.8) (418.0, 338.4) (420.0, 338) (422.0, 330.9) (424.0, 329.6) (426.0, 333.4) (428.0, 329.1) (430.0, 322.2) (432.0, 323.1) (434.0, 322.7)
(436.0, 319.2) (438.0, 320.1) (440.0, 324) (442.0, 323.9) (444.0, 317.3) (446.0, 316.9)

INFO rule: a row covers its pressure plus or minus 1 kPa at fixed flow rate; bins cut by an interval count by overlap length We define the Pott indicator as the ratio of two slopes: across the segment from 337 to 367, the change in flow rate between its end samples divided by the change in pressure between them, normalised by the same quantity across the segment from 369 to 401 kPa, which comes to -9.9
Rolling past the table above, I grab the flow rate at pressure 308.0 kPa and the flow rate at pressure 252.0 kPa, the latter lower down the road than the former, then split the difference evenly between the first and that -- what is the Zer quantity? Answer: 328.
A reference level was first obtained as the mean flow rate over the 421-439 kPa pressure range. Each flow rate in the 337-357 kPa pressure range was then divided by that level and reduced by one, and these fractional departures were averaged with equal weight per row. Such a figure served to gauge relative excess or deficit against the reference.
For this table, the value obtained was 0.012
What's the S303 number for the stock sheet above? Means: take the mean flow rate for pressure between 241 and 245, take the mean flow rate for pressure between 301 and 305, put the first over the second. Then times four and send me 4.01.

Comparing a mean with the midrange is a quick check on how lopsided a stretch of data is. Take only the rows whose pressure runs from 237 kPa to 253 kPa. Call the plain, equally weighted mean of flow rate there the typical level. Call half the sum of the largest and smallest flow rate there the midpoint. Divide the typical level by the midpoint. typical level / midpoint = 0.997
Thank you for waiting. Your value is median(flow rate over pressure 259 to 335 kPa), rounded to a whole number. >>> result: 322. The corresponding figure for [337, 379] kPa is 336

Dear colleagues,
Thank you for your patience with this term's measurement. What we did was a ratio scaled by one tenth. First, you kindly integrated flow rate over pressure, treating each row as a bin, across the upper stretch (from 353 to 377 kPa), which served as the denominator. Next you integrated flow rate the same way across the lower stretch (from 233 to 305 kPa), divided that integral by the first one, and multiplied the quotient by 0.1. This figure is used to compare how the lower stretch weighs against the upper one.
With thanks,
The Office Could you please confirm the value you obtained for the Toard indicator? 0.28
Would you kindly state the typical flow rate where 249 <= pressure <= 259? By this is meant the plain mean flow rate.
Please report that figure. 327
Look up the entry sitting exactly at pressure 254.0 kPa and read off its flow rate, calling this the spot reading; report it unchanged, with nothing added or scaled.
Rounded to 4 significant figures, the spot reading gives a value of 327.8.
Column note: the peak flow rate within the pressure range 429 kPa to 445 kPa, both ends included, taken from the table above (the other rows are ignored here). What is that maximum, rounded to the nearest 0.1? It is 324.0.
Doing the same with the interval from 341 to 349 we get 330.4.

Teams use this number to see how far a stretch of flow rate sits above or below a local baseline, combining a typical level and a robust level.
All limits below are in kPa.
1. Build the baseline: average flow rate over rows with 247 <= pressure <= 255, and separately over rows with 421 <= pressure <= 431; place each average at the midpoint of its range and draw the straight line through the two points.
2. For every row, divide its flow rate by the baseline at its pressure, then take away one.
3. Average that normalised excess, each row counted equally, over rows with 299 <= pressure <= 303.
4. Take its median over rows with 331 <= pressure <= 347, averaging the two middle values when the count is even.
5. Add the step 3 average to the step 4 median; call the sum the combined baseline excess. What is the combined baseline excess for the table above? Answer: -0.028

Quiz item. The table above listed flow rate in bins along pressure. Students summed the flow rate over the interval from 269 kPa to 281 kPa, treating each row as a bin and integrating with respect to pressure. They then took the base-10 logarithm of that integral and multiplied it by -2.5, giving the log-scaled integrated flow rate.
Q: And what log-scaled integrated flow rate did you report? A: -9.0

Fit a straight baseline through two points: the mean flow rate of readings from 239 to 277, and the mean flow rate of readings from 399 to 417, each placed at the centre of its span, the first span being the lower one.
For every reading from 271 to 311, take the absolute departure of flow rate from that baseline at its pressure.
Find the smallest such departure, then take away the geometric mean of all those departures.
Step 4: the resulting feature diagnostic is -3.90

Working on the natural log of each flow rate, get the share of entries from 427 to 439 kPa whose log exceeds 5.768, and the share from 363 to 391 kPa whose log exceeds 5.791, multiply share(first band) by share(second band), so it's 0.83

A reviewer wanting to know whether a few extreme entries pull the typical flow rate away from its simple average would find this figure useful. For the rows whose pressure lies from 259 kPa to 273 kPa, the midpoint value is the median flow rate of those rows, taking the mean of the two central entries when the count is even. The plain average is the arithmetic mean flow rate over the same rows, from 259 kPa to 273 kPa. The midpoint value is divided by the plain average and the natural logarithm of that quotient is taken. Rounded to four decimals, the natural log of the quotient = -0.0019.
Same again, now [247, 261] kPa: 0.0016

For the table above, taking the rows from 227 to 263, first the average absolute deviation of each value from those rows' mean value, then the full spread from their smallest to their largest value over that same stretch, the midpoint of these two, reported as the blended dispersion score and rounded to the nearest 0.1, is 13.4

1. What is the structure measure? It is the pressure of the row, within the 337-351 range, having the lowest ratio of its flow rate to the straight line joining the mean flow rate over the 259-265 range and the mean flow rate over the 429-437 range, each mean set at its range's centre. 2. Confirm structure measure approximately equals 342.0 kPa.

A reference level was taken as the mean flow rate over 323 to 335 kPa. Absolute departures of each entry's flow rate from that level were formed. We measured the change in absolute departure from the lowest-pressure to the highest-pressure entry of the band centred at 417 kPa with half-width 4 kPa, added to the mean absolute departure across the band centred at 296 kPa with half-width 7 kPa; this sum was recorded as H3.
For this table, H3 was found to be 11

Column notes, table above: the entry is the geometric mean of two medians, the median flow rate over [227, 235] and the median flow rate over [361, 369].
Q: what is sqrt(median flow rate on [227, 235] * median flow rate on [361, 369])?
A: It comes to 327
